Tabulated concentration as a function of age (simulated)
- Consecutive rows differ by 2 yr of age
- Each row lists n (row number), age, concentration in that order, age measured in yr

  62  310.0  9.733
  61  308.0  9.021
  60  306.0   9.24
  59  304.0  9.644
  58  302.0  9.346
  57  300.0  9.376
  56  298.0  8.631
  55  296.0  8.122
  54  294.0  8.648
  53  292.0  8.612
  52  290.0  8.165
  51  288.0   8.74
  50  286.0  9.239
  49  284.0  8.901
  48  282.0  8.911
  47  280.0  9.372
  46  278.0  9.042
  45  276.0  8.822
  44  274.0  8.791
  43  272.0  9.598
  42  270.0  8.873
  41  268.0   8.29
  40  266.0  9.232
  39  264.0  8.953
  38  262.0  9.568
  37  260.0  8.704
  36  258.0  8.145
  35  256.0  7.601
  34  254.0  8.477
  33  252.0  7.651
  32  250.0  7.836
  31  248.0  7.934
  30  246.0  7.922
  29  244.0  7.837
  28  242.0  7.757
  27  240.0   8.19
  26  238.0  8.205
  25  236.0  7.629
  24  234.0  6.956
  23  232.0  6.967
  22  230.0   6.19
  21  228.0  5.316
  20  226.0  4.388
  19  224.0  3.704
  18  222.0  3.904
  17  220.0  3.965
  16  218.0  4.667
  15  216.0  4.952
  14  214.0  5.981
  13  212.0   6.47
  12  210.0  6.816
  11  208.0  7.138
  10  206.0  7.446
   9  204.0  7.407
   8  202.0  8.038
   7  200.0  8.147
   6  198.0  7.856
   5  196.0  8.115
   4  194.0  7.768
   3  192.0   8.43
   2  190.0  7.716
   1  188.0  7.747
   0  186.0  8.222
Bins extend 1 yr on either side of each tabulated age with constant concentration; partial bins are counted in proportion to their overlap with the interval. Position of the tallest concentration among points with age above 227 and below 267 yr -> 262.0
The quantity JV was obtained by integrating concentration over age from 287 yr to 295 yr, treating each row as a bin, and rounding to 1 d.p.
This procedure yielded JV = 68.3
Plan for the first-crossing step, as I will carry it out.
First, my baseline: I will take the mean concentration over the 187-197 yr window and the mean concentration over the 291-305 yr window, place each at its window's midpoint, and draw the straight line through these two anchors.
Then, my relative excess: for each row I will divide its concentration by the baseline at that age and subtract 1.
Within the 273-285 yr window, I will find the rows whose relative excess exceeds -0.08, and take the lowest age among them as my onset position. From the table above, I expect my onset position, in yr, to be 274.0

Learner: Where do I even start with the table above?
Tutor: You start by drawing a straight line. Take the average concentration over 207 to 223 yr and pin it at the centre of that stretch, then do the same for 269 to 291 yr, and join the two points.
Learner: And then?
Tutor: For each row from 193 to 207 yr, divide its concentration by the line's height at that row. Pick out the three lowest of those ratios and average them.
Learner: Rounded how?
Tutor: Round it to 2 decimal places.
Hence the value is 1.56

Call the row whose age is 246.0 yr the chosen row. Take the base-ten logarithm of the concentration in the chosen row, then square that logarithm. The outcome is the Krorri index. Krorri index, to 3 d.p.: 0.808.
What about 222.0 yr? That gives 0.350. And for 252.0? 0.781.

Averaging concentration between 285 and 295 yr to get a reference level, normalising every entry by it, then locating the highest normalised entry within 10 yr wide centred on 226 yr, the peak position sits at 230.0 yr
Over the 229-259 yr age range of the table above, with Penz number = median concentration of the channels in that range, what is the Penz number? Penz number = 7.8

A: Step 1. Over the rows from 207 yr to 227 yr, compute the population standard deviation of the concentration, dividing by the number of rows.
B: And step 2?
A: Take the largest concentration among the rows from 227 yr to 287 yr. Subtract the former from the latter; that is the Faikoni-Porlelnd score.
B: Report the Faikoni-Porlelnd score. 8.4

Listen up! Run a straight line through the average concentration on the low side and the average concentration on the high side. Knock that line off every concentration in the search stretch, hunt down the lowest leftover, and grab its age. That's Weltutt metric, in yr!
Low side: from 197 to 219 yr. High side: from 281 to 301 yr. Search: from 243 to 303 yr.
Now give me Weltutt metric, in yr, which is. 296.0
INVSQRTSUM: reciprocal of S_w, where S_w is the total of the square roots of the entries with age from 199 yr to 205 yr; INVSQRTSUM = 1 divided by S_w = 0.119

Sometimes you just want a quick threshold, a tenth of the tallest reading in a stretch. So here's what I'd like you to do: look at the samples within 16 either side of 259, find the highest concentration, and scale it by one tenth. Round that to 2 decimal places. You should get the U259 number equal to 0.96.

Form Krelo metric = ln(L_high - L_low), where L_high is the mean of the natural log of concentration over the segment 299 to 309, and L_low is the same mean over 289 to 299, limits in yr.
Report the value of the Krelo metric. -2.3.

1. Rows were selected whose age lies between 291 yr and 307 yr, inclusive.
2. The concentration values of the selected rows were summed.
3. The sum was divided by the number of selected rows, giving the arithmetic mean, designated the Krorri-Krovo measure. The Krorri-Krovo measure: 9.0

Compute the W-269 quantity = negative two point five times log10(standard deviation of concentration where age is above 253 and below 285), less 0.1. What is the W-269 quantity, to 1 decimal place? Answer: 0.6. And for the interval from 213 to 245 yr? -0.6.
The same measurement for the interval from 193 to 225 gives -0.6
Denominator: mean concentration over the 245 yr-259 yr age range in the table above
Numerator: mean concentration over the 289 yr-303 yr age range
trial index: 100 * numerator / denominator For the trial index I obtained 110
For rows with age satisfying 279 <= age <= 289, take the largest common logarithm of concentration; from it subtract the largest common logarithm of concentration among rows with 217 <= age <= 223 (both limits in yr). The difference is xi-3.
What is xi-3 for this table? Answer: 0.30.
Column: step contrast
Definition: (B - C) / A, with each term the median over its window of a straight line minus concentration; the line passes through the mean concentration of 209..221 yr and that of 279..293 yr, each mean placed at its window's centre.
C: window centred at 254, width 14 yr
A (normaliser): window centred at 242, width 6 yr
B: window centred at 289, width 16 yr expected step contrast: -1.1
